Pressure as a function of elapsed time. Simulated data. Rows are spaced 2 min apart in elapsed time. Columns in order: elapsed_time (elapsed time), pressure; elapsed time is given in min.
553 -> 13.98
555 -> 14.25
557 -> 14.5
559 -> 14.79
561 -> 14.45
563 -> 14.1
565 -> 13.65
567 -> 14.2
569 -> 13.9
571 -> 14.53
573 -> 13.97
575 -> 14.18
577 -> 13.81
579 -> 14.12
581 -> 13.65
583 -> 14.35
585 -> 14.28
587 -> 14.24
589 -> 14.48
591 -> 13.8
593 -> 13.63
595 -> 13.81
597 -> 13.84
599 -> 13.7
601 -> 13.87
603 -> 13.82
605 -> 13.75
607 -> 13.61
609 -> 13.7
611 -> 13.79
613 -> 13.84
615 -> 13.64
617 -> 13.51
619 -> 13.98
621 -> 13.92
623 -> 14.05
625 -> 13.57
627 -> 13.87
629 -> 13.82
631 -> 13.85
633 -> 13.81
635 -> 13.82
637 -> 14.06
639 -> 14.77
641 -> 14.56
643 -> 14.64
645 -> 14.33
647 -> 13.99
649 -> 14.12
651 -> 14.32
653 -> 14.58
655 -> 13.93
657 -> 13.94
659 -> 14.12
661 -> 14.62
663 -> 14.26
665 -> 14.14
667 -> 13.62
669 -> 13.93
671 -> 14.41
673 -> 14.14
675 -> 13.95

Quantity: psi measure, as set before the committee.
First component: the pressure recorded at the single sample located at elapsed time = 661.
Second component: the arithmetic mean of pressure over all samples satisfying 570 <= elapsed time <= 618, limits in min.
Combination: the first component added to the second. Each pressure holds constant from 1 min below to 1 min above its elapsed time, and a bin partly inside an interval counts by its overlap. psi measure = 28.5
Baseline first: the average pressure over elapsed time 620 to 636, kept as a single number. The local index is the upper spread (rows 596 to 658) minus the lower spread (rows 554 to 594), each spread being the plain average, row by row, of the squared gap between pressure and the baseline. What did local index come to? -0.079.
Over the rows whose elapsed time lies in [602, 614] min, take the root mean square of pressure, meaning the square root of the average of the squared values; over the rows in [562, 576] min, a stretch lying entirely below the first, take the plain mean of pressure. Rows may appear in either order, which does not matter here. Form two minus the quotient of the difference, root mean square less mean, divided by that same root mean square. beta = 2.02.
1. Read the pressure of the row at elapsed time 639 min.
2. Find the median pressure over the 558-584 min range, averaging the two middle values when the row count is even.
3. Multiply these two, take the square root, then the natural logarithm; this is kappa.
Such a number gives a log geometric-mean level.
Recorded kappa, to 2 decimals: 2.67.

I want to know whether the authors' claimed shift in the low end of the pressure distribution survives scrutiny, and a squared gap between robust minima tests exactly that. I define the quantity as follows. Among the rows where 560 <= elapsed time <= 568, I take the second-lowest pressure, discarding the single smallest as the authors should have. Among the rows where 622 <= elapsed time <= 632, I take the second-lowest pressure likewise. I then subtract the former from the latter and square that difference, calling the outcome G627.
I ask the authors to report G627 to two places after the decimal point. 0.08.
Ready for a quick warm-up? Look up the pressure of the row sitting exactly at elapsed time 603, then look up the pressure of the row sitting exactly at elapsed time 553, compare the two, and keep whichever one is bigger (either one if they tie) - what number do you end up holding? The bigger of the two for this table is 14.0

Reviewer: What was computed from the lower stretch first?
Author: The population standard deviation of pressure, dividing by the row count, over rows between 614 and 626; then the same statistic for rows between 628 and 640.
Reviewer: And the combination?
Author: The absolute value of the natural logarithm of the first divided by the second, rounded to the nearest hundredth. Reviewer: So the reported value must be 0.49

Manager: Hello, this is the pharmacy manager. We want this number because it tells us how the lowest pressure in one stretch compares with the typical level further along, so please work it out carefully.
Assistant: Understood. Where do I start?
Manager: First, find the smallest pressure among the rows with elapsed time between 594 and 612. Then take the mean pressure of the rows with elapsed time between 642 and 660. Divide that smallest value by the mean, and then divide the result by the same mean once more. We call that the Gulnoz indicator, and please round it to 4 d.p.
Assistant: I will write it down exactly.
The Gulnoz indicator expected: 0.0673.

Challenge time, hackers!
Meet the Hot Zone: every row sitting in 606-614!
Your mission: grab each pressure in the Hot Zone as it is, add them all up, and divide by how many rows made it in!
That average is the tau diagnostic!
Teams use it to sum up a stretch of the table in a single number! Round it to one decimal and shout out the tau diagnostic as 13.7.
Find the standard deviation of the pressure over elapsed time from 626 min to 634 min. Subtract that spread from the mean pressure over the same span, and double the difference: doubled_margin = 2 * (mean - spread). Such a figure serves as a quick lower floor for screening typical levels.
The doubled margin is 27.6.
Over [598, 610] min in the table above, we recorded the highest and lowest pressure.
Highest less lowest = 0.26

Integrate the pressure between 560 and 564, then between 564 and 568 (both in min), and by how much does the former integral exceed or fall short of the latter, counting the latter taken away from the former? 1.4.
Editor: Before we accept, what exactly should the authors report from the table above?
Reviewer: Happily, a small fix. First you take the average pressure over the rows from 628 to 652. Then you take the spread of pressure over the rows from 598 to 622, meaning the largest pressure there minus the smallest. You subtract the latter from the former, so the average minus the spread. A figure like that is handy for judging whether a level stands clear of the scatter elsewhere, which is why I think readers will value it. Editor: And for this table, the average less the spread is 13.7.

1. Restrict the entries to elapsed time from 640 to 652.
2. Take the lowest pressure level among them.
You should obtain 13.99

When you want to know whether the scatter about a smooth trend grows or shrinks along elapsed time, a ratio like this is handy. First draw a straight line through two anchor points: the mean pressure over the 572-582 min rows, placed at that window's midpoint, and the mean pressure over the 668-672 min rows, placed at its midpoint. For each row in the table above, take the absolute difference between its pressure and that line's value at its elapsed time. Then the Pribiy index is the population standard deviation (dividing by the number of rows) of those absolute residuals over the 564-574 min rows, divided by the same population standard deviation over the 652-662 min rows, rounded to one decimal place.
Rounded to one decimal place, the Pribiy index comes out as 1.2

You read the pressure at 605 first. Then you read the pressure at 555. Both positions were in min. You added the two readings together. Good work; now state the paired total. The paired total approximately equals 28.0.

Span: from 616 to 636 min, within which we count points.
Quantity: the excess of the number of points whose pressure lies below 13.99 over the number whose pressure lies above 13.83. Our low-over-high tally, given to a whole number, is 4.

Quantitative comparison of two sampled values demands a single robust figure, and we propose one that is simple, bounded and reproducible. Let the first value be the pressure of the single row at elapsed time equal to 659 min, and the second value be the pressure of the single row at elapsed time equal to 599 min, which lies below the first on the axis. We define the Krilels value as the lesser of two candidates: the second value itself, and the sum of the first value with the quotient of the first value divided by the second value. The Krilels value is 13.7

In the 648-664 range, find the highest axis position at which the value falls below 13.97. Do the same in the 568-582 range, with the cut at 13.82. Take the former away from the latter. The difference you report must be -76 min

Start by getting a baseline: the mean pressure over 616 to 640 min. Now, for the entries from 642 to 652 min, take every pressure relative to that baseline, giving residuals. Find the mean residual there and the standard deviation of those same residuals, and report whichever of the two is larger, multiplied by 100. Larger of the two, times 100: 36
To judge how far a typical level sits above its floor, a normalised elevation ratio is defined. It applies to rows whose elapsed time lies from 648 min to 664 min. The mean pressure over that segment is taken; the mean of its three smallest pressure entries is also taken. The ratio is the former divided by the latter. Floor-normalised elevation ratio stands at 1.02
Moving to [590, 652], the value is 1.03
